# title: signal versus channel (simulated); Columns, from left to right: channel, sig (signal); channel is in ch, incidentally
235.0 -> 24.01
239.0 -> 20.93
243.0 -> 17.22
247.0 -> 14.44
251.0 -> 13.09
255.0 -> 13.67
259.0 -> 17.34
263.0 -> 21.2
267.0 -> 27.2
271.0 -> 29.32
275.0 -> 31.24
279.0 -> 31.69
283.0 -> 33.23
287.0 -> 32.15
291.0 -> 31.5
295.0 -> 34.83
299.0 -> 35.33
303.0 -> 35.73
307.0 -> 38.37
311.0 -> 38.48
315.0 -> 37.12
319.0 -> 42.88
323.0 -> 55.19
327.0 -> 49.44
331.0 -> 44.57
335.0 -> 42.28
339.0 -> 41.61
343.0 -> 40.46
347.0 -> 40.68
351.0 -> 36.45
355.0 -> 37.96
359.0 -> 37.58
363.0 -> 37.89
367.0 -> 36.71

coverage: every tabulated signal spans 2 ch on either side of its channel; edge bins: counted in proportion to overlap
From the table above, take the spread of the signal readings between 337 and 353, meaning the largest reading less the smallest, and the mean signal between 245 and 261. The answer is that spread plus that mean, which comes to 20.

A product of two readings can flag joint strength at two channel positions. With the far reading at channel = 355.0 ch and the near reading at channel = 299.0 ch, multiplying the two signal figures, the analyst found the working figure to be 1341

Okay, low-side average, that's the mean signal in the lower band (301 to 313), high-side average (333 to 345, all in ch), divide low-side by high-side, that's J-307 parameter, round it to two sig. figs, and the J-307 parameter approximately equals 0.91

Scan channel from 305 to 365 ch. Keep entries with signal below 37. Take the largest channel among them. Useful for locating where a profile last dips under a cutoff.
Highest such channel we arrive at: 351.0 ch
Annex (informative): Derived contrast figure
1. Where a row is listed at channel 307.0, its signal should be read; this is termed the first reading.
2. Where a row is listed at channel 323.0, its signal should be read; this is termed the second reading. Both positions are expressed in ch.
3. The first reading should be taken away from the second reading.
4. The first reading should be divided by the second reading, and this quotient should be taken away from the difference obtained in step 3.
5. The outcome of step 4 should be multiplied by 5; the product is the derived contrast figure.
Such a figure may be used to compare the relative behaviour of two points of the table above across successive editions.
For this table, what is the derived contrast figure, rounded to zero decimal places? 81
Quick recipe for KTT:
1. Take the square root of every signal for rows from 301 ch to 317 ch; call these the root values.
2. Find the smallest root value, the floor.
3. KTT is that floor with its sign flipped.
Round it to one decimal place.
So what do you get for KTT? -6.0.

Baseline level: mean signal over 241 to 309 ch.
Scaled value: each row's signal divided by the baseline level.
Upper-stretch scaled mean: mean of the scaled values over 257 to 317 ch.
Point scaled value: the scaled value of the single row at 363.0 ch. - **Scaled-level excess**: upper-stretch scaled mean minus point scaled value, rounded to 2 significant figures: -0.23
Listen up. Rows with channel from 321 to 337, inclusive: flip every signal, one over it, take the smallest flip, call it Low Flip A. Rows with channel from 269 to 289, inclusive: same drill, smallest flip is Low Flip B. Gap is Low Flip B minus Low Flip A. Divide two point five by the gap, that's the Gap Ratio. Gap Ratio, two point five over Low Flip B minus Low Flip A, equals 209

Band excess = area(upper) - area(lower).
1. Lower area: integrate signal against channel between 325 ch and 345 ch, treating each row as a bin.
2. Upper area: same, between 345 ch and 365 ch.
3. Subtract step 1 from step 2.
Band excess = -111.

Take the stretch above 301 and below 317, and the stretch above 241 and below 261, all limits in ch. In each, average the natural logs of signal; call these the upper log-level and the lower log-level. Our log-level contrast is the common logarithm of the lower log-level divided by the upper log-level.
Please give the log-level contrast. -0.13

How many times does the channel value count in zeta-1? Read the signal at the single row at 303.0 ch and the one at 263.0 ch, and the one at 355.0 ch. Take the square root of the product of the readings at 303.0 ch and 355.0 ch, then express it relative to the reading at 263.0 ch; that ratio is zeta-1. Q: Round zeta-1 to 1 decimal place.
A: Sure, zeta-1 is 1.7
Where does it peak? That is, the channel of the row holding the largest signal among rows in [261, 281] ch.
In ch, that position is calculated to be 279.0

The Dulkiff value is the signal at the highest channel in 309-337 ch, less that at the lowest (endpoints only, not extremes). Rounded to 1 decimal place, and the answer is 3.8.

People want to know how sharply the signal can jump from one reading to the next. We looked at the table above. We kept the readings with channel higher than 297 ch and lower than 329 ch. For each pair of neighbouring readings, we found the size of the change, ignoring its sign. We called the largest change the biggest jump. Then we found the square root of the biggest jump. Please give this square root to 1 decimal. 3.5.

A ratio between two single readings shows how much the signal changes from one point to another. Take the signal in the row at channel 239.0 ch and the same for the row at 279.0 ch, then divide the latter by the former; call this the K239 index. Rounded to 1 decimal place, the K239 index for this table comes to 1.5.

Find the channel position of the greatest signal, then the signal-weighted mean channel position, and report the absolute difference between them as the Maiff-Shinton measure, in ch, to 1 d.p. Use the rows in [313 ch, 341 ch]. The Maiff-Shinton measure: 4.0 ch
